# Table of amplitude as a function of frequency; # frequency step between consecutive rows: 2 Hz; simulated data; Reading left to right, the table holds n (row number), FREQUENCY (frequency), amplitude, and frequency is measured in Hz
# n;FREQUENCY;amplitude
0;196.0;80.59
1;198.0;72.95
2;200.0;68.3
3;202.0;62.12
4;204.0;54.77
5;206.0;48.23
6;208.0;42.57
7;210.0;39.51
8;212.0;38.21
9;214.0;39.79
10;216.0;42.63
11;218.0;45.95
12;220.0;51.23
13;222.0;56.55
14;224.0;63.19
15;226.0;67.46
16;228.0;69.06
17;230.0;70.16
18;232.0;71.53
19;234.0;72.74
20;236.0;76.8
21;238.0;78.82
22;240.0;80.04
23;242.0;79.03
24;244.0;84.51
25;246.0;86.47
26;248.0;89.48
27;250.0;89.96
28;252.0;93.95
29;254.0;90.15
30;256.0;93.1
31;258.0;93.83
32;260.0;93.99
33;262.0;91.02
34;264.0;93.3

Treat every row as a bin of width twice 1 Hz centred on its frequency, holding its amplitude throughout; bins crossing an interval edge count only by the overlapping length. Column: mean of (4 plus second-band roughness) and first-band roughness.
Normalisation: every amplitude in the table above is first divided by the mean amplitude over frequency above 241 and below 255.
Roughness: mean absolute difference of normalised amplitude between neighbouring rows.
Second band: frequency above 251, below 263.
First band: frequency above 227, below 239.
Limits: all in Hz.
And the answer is 2.023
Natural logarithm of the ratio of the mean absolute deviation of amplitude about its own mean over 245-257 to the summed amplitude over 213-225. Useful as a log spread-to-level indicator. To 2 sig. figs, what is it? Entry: -5.0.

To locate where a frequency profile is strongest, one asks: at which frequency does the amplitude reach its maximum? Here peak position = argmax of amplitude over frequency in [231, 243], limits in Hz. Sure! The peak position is 240.0 Hz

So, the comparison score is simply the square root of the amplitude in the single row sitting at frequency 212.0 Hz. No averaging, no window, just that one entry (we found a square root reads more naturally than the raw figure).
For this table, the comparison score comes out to 6.2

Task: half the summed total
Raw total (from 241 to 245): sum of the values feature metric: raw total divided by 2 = 82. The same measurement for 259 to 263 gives 93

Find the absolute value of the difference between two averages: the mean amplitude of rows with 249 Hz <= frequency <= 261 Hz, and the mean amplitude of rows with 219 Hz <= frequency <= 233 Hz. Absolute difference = 28.3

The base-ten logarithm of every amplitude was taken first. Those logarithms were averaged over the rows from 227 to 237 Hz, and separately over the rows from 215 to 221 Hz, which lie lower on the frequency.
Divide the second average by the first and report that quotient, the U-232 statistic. 0.898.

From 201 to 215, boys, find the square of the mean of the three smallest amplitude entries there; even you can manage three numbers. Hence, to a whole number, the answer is 1534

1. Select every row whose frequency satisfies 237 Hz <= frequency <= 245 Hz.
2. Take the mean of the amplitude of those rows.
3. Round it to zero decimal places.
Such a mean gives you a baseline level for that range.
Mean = 81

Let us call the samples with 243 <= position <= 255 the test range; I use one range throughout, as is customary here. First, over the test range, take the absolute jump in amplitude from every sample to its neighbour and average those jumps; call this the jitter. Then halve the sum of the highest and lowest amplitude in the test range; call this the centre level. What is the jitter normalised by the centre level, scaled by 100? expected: 3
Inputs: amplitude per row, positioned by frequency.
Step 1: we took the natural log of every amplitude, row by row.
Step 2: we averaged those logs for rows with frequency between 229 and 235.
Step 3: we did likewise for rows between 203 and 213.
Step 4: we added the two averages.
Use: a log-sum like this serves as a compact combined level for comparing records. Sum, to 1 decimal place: 8.1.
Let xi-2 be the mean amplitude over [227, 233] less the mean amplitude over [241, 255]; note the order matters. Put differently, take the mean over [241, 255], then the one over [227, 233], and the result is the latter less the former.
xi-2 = -17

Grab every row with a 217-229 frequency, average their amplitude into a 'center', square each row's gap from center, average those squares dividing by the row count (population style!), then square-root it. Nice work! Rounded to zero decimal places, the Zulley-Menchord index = 8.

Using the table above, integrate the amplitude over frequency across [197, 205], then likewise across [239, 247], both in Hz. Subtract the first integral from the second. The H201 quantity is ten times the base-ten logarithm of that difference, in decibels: 21.6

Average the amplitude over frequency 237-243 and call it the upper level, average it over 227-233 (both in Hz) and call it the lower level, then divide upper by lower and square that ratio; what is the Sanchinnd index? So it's 1.27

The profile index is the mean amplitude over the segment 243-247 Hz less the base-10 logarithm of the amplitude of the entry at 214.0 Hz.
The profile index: 84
